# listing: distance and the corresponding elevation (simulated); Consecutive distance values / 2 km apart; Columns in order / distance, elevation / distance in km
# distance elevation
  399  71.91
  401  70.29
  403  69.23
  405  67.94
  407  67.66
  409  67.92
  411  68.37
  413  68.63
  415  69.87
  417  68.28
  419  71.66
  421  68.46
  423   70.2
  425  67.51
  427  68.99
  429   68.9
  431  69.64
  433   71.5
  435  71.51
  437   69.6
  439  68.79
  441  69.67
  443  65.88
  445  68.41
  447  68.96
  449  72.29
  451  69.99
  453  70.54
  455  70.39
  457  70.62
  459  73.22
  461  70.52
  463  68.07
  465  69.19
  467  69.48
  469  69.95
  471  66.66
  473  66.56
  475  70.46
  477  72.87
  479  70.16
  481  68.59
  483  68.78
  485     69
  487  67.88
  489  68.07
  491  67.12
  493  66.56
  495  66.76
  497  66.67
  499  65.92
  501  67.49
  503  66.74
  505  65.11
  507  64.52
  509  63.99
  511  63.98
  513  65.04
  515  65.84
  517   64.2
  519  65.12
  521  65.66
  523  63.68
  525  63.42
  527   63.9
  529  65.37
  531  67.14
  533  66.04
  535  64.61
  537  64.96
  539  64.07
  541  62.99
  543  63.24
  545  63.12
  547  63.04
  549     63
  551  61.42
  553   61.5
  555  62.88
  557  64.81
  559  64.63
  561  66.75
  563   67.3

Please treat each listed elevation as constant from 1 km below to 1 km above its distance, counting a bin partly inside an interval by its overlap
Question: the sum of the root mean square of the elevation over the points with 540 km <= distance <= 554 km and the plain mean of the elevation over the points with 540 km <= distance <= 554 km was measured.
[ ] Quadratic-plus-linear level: 125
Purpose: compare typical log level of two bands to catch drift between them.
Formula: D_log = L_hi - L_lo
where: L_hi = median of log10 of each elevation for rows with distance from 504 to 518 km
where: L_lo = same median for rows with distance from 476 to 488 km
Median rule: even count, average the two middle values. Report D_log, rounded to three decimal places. -0.028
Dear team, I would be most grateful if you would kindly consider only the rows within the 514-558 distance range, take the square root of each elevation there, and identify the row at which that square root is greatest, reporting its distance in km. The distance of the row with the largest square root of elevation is 531 km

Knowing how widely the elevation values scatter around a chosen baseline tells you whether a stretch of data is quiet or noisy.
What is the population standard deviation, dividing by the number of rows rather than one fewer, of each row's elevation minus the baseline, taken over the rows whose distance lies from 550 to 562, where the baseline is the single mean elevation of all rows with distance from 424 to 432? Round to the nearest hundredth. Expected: 1.92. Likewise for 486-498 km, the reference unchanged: 0.59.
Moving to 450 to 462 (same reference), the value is 1.07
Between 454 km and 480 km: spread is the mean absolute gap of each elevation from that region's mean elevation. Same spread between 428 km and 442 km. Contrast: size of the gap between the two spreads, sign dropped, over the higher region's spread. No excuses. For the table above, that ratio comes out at 0.38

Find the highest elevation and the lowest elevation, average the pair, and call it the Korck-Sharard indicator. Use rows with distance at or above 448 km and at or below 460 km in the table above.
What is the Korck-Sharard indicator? 72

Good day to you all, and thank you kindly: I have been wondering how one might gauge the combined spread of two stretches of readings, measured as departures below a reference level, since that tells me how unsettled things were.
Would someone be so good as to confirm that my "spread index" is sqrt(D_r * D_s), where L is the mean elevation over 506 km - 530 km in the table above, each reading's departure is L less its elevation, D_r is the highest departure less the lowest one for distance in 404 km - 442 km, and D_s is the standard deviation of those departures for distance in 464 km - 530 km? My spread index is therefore 3.1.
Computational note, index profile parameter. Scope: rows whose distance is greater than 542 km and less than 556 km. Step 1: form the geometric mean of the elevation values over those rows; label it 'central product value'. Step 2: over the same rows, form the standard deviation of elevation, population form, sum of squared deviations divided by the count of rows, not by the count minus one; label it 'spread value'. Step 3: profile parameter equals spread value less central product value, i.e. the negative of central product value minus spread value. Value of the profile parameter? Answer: -61.9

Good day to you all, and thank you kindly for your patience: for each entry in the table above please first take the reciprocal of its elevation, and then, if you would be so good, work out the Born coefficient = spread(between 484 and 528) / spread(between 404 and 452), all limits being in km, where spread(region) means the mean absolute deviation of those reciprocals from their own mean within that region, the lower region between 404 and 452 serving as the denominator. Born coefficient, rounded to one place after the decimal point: 1.3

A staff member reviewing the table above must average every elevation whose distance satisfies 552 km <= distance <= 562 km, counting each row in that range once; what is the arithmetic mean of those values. 64.1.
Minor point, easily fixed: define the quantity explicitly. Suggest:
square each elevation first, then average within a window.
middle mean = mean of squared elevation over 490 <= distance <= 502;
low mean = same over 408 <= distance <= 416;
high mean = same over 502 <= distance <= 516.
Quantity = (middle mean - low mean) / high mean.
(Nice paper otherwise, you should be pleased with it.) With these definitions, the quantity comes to -0.06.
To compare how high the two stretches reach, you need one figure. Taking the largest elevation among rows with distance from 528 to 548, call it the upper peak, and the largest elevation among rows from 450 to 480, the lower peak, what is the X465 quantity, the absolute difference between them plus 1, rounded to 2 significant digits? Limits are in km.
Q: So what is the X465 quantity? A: 7.1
